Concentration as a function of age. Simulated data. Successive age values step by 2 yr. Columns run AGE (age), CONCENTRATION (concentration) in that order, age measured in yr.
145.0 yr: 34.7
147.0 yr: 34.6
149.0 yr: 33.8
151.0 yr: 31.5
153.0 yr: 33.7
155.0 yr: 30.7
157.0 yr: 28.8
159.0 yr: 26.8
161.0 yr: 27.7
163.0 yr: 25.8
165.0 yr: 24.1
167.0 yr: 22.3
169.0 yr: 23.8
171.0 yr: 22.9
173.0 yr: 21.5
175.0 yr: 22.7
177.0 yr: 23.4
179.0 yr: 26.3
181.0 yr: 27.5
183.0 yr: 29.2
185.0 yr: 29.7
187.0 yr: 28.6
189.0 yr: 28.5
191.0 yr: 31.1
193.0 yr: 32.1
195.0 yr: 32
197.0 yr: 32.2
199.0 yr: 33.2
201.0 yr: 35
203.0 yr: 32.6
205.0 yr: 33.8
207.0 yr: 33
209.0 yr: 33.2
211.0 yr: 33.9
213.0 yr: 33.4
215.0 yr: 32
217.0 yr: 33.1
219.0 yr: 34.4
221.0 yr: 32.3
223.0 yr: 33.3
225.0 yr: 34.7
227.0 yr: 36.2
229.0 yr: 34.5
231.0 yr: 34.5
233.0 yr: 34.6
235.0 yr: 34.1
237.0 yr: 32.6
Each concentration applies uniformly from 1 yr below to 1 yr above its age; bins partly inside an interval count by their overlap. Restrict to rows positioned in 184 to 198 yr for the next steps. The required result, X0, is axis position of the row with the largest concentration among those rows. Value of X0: 197.0 yr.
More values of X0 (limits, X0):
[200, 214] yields 201.0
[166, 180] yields 179.0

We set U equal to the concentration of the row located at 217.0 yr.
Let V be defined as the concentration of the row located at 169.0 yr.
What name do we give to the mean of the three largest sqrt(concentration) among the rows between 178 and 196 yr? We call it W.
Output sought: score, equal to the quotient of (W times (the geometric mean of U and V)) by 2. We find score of 79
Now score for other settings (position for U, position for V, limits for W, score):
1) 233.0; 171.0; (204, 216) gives 82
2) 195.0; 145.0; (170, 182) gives 84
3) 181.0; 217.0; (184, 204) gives 87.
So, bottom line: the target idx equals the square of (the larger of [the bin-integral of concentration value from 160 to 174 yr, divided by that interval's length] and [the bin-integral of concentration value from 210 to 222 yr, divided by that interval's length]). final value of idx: 1101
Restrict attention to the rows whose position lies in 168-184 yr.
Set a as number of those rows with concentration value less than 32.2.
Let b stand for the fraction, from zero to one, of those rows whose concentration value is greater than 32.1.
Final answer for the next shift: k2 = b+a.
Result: 8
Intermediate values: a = 8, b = 0.0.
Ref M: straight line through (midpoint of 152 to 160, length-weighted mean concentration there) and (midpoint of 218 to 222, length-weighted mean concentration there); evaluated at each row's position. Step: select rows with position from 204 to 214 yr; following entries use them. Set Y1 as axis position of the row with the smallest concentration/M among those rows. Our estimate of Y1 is 207.0 yr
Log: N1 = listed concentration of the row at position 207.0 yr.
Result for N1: 33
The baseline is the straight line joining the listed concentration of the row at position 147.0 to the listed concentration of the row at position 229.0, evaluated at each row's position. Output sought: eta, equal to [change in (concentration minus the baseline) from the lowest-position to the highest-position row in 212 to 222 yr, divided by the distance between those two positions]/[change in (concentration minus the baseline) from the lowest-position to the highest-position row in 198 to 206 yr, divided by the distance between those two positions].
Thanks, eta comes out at -1.3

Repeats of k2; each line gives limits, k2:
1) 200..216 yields 2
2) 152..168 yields 7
